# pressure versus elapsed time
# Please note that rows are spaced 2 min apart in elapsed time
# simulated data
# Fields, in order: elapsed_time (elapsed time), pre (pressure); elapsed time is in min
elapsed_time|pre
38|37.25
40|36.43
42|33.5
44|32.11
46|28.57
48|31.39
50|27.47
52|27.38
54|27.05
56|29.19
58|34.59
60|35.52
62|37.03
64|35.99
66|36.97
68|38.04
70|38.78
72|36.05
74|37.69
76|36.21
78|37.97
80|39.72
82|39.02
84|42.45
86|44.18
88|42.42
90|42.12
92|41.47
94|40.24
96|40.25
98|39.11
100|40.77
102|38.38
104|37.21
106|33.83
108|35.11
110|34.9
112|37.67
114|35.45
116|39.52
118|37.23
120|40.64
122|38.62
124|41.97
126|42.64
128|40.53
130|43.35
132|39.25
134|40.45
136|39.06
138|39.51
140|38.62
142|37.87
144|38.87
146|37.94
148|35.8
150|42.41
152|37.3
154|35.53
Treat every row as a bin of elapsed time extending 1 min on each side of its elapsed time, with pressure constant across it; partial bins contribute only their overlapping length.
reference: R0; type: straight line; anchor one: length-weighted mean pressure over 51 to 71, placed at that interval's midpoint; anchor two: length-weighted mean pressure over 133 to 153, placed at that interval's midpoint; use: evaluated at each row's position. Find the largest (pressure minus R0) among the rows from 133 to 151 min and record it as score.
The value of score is 3.2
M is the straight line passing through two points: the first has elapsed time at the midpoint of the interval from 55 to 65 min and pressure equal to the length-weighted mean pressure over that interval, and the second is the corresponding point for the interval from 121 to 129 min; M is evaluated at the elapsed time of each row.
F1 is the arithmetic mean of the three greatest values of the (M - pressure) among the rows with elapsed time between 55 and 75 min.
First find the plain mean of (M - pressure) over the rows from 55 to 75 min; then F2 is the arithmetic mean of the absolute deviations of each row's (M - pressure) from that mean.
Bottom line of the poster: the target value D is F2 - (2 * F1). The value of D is -1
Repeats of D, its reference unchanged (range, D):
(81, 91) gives 9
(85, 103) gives 4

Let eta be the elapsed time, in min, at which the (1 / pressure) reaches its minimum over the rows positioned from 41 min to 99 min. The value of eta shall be 86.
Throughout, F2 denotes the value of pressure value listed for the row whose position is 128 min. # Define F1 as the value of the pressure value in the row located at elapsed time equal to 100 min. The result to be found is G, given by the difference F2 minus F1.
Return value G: -0.2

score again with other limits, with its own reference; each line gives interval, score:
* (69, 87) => 8.7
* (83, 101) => 8.7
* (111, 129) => 4.8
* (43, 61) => 1.5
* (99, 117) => 4.5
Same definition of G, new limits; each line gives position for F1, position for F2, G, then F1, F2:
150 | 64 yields -6.4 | 42.41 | 35.99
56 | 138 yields 10.3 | 29.19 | 39.51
